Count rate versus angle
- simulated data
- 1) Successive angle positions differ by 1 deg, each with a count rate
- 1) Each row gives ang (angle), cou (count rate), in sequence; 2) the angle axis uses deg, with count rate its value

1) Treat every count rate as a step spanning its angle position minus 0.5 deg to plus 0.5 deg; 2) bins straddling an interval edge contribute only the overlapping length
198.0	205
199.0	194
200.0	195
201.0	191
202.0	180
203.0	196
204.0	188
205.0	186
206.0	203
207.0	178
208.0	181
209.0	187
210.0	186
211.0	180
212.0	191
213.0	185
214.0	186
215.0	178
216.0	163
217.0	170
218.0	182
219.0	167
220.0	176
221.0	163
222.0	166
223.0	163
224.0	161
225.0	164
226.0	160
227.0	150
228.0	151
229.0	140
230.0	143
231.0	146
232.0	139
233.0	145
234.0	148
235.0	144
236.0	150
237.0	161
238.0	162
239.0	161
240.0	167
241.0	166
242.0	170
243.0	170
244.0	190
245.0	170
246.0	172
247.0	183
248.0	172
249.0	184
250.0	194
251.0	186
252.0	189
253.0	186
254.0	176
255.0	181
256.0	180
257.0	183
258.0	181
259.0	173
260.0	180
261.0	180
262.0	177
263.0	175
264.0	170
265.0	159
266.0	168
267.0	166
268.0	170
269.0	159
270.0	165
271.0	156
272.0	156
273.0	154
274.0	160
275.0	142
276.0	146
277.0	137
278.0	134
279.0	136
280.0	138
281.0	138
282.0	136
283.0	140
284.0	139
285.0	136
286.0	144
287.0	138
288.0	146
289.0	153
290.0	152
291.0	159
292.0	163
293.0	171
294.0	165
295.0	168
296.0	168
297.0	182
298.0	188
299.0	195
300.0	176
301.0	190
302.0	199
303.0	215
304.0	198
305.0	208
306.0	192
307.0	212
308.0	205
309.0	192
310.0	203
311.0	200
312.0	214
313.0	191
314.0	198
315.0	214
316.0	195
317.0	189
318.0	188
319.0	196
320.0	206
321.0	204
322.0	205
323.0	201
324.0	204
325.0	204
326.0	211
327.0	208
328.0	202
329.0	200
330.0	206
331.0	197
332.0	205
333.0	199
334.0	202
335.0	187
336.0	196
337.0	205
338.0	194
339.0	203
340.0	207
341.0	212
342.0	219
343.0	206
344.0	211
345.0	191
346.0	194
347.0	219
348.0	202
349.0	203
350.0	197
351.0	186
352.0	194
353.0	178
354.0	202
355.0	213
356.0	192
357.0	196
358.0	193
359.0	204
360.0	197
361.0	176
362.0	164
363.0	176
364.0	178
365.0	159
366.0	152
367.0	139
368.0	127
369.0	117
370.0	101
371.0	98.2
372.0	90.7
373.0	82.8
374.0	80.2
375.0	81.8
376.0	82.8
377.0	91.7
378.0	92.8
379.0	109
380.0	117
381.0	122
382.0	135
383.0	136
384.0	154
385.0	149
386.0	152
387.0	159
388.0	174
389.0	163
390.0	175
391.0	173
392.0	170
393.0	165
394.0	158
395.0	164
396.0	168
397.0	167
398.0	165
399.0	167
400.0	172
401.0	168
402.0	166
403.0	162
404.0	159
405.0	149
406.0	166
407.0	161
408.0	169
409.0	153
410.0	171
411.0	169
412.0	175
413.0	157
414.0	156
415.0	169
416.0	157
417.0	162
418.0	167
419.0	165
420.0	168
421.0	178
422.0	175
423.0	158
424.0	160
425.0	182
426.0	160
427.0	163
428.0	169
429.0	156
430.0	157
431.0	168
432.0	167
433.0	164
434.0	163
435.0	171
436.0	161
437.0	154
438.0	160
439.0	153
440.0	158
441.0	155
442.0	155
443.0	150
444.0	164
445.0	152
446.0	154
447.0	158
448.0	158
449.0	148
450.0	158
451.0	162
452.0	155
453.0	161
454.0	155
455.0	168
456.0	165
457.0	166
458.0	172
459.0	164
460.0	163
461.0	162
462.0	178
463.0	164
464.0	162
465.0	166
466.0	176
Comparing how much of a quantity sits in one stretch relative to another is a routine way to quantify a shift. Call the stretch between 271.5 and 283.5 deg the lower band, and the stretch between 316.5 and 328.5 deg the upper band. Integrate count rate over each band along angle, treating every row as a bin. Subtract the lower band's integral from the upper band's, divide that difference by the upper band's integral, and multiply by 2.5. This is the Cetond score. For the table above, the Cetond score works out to 0.7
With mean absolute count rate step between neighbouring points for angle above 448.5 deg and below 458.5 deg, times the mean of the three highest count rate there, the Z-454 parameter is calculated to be 1049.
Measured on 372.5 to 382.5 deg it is 795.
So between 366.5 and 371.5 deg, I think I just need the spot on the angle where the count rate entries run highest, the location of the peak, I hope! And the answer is 367.0 deg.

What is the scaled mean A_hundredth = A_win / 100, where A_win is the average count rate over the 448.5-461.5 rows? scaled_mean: 1.61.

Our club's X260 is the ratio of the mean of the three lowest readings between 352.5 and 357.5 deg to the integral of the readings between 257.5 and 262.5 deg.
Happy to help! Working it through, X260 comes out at 0.21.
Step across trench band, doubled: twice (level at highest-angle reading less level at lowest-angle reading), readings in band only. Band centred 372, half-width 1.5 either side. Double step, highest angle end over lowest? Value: -31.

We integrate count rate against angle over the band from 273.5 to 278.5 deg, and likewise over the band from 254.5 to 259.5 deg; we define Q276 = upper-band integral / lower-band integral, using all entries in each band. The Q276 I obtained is 0.80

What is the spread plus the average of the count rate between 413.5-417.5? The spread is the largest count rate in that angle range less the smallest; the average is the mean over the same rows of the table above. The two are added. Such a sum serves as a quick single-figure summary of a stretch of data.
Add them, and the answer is 174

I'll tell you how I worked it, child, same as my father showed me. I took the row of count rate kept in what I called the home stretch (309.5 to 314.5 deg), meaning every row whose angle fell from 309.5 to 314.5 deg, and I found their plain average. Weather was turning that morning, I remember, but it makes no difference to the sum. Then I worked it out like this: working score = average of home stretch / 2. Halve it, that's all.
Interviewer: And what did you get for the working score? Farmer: 101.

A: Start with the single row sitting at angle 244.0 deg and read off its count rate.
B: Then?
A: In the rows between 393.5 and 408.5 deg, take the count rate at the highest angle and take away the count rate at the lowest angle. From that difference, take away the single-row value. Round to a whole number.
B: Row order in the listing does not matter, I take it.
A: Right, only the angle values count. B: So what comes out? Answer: -179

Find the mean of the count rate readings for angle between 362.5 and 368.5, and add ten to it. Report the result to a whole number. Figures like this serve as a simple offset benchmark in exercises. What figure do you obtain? 165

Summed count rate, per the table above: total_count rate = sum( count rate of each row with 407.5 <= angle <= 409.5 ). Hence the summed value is 322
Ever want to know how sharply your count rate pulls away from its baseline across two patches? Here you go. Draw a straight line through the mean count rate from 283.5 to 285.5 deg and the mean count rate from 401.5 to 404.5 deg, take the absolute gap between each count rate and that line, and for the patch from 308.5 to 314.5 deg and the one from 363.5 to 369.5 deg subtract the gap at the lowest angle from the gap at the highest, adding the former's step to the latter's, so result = 19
